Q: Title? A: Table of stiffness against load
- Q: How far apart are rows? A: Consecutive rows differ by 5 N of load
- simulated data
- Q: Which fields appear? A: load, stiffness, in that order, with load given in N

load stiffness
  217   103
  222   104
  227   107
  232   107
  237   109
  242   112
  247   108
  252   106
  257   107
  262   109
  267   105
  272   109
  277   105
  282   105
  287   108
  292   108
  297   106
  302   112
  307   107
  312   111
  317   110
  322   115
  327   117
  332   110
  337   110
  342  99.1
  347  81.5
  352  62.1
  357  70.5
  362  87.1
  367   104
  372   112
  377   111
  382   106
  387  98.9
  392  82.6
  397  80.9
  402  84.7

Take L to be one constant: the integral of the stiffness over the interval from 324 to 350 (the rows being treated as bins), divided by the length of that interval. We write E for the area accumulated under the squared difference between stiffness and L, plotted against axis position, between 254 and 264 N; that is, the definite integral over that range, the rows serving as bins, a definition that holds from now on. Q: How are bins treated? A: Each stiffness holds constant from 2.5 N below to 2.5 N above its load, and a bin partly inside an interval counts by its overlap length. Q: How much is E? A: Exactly 252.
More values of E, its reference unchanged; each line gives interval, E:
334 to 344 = 340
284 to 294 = 245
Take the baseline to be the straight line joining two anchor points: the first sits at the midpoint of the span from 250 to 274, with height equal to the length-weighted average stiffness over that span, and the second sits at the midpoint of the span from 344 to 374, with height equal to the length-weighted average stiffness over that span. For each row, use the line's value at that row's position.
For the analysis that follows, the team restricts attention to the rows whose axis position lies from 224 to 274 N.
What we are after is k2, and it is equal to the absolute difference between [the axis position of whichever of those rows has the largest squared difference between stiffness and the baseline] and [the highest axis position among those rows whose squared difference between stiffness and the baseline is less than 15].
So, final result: 40 N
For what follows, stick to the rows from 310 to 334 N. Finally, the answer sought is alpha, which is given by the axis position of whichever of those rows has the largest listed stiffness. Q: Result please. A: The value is 327 N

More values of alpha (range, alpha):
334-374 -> 372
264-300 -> 272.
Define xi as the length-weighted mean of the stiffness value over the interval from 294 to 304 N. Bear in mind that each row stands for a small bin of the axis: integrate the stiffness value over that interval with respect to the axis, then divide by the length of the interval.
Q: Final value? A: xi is 108.8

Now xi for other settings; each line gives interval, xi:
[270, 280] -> 106.8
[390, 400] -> 81.9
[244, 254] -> 107.3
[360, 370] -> 96.8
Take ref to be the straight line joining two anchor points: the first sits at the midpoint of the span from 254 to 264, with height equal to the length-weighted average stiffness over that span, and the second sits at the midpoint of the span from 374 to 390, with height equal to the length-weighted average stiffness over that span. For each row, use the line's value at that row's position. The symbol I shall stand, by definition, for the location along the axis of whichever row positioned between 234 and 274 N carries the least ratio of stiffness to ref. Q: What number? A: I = 267 N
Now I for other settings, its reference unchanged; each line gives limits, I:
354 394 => 357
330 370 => 352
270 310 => 277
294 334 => 297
